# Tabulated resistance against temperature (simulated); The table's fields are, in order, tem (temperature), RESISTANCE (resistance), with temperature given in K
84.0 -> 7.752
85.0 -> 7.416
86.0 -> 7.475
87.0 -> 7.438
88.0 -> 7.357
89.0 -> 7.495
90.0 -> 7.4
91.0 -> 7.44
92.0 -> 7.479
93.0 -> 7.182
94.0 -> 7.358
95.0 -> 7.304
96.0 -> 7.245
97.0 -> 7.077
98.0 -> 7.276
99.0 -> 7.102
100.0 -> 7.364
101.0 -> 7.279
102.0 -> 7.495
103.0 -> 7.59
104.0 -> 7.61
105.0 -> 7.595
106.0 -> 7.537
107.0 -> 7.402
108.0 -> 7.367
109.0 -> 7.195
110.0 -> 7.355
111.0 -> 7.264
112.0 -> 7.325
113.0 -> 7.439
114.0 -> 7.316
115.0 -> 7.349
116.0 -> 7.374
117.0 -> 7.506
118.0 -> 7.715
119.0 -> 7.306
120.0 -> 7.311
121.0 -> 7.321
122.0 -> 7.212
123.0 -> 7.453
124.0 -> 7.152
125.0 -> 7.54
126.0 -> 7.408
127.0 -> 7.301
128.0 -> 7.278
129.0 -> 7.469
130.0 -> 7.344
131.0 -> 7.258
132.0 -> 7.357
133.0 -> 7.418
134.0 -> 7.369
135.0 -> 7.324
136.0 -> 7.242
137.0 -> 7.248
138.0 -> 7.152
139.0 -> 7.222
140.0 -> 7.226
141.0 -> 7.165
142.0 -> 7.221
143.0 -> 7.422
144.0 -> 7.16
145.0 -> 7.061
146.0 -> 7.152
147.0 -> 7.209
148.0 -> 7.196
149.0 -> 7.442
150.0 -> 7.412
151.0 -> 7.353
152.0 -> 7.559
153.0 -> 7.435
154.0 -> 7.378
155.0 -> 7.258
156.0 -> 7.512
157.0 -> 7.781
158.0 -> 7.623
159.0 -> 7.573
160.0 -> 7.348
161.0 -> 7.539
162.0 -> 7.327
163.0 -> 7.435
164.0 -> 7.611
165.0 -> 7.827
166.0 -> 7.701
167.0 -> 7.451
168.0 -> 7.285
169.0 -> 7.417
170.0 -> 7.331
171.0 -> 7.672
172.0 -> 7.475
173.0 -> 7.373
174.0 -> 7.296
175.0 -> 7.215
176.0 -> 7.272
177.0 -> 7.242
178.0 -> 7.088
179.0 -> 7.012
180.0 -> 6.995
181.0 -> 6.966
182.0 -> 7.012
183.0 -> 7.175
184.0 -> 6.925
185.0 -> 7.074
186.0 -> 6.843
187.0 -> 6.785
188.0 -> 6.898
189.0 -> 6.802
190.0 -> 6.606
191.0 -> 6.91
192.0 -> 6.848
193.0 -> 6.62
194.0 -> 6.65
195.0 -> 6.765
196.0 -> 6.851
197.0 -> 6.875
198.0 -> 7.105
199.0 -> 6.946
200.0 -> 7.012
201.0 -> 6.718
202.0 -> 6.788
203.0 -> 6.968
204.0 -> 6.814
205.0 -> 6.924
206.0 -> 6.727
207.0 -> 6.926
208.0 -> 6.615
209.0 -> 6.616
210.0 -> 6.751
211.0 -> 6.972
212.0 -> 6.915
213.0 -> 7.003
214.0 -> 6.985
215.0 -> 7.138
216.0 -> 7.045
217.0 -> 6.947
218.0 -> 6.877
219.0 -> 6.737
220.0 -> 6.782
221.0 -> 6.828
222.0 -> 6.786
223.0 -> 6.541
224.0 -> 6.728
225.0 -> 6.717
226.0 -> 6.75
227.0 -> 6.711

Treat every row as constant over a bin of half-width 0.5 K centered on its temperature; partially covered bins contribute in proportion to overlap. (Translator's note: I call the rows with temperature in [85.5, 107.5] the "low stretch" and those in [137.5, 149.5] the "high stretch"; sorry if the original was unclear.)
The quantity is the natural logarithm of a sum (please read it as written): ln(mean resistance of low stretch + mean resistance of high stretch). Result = 2.68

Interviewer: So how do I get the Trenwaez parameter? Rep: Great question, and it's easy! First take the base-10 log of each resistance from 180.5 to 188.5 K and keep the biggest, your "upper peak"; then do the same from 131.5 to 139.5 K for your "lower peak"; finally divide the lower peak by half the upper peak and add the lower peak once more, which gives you 2.90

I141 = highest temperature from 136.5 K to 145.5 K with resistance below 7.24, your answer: 145.0 K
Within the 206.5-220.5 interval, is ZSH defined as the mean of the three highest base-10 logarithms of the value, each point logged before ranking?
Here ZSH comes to 0.849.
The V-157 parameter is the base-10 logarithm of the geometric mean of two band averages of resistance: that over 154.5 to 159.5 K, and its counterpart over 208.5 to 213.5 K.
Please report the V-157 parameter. 0.857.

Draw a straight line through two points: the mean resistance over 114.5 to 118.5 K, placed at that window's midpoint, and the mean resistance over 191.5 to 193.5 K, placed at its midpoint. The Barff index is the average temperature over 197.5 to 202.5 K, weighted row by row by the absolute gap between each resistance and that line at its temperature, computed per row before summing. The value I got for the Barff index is 199.4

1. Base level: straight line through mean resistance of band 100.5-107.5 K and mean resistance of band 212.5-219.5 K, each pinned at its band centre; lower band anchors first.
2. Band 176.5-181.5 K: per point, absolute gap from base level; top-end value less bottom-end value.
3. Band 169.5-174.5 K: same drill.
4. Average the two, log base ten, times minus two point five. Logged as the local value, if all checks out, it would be 3.9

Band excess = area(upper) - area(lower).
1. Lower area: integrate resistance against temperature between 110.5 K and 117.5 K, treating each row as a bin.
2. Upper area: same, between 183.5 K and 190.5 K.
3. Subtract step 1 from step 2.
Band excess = -3.6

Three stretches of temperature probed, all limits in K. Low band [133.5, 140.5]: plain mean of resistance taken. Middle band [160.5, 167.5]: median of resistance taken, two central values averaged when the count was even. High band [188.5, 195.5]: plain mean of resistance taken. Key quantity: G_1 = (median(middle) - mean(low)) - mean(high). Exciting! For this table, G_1 -6.5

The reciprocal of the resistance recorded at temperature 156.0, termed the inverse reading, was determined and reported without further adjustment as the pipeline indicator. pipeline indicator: 0.133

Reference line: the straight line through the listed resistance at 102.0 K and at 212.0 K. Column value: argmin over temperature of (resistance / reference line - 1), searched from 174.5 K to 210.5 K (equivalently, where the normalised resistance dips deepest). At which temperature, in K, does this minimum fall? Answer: 190.0 K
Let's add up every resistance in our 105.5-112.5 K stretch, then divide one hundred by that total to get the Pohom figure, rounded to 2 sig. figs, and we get 1.9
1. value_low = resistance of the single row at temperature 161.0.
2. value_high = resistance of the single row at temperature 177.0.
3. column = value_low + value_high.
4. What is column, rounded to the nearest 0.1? 14.8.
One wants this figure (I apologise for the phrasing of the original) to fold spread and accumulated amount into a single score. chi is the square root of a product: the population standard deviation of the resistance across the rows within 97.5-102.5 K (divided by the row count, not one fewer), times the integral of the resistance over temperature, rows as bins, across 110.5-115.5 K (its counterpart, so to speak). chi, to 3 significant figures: 2.17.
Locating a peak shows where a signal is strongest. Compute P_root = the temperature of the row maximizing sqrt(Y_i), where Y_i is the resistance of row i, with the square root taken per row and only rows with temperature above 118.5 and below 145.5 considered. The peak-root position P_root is 125.0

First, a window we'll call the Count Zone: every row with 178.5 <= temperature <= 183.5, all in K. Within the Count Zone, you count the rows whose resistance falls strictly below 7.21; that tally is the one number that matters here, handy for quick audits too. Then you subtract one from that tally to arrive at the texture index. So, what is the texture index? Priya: 4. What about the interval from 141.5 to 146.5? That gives 2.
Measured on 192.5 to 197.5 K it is 4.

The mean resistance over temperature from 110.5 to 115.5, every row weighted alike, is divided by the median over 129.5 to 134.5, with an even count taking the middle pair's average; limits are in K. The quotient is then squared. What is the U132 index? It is 1.00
